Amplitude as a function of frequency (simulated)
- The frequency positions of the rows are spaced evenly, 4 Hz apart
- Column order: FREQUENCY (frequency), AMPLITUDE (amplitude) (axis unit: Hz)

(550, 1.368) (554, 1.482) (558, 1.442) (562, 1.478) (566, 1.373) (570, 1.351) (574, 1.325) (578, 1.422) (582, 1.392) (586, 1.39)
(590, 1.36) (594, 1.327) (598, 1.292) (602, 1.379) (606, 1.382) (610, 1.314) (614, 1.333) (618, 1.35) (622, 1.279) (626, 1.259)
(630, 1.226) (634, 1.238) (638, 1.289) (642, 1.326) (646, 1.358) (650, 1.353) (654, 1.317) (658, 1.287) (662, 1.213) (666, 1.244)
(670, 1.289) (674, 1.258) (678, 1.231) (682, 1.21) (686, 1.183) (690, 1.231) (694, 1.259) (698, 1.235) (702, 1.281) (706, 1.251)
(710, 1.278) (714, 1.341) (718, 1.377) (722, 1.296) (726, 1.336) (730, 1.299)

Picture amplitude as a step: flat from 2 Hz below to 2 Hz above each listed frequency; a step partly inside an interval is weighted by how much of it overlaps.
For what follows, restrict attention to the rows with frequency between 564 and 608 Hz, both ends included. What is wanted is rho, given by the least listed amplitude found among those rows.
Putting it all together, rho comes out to 1.292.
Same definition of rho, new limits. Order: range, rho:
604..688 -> 1.183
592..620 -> 1.292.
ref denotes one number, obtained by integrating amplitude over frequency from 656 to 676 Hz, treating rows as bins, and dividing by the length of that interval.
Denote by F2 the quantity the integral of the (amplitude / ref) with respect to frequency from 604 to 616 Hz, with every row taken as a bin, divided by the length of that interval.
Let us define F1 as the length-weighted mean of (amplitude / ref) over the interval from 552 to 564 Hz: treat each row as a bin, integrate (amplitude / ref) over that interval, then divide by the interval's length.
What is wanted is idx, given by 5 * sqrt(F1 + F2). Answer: 7.47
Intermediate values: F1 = 1.17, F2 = 1.07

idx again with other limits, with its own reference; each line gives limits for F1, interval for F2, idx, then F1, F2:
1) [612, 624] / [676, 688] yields 7.09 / 1.05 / 0.96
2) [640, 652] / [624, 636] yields 7.17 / 1.07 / 0.99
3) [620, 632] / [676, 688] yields 7.00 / 1.00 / 0.96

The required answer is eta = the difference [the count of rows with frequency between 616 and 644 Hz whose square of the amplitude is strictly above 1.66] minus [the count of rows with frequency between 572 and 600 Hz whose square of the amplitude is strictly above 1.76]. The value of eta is -2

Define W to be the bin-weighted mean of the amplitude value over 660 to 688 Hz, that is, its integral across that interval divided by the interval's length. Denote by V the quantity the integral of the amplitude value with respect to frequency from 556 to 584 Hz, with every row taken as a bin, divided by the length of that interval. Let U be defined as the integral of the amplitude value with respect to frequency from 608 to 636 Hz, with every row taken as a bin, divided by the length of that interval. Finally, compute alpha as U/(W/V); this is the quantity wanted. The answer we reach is 1.46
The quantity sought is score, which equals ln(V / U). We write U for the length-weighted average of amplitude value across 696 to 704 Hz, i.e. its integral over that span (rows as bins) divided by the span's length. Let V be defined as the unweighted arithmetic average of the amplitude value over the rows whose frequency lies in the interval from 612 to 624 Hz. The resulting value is 0.05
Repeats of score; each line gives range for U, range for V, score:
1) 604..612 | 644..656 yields 0.00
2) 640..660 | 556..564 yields 0.09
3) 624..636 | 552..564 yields 0.17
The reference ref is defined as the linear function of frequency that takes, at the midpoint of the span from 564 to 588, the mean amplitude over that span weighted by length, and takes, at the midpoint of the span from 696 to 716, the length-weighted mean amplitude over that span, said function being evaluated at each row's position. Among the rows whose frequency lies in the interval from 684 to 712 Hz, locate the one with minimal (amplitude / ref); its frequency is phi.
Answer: 686 Hz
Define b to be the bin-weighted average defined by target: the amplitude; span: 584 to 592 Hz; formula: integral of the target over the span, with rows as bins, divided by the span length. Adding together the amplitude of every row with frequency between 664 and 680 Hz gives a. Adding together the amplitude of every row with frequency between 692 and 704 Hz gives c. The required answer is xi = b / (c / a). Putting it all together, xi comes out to 1.8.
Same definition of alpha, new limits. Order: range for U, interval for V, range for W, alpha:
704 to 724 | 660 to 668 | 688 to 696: 1.29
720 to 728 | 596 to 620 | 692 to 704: 1.40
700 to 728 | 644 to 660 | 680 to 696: 1.42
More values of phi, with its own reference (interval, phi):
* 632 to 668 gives 662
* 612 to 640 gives 630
